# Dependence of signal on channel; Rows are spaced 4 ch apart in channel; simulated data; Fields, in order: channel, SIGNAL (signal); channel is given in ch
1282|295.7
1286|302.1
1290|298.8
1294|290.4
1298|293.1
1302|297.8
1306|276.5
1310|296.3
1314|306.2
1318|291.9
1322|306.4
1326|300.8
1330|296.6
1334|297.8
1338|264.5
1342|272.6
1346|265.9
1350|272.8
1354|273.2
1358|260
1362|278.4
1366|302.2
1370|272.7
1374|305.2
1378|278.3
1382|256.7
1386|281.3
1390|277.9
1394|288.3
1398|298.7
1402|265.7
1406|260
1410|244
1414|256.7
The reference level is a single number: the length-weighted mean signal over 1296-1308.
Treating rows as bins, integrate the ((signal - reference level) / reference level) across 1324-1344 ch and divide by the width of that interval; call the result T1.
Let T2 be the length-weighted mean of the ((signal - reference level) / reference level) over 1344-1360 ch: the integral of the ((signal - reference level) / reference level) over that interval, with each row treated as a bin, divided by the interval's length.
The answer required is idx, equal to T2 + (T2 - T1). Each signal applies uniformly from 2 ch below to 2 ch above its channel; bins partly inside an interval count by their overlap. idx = -0.14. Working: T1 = -0.01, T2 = -0.07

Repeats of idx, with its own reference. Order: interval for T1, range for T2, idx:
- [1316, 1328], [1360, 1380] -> -0.05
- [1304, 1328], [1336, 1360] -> -0.17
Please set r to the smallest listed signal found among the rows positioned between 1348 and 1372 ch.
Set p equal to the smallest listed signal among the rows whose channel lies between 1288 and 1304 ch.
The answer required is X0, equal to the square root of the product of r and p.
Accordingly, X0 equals 275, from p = 290.4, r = 260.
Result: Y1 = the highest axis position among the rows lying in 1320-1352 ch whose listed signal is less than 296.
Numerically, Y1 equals 1350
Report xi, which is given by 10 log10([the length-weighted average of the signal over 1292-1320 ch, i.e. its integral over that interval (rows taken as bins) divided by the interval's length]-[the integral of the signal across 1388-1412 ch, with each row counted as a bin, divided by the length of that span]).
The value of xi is 13.2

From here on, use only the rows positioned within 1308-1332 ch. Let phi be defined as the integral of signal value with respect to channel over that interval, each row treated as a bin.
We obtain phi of 7193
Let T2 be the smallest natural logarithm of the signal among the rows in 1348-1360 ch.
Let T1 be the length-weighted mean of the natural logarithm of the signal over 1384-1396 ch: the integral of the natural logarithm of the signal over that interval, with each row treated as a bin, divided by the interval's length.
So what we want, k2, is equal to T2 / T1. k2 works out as 0.99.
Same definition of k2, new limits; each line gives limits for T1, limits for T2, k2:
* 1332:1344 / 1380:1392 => 0.99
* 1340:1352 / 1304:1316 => 1.00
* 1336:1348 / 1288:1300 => 1.01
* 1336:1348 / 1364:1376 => 1.00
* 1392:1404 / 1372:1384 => 0.98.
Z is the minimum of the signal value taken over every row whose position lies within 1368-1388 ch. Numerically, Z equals 256.7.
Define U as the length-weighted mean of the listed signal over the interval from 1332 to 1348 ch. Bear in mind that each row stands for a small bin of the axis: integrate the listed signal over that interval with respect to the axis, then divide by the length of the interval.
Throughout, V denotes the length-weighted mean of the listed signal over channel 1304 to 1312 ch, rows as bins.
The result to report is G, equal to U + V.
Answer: 562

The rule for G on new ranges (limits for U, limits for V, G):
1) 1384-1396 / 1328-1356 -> 560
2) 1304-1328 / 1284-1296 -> 593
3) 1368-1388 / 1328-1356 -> 556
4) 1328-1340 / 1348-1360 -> 555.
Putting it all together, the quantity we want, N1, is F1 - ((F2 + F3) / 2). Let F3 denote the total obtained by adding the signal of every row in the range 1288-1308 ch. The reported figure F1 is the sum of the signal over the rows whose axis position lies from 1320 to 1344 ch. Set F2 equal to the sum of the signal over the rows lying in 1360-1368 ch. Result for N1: 720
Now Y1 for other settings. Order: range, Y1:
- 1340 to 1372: 1370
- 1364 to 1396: 1394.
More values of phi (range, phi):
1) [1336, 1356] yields 5396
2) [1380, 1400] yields 5612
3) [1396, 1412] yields 4274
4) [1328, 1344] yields 4526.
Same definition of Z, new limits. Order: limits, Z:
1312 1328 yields 291.9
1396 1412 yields 244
